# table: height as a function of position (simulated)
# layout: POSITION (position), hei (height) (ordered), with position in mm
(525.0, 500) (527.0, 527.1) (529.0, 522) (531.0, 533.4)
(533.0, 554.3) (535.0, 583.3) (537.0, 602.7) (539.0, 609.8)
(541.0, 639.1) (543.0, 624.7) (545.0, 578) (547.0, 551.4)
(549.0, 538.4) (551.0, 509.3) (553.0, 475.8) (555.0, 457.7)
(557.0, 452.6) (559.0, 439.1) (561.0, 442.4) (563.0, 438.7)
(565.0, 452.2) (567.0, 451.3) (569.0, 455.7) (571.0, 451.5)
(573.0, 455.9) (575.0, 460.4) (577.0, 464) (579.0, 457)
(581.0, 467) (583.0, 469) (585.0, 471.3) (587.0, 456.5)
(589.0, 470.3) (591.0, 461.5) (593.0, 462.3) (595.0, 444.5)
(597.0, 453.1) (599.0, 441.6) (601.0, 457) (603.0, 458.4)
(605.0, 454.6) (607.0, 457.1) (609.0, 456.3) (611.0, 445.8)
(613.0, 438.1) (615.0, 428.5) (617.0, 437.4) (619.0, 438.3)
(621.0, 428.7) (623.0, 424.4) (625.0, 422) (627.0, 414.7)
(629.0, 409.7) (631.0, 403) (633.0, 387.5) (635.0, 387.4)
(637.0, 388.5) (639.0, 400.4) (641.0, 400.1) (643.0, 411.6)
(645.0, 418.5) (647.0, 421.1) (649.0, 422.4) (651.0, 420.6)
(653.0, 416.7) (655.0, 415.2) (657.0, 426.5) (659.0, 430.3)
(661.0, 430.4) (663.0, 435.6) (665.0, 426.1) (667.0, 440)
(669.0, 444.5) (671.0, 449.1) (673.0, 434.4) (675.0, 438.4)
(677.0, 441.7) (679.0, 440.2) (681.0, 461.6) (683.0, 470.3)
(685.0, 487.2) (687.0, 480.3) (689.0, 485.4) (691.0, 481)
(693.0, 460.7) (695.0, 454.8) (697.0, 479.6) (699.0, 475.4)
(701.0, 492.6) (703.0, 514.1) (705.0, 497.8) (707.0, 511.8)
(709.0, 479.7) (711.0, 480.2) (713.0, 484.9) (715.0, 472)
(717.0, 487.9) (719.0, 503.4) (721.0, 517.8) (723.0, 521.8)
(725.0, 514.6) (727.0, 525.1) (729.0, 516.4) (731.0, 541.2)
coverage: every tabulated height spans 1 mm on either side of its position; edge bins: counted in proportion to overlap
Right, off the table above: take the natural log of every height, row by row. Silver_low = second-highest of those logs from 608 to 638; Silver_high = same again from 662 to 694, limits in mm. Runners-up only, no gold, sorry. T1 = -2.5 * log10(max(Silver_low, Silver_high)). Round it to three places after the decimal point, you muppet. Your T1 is -1.978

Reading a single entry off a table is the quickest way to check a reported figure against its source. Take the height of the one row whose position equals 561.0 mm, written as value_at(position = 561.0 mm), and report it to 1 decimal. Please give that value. 442.4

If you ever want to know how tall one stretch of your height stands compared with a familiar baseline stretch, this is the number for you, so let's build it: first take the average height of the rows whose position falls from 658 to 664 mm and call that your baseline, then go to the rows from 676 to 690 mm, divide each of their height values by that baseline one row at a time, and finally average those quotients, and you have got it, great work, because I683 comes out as 1.08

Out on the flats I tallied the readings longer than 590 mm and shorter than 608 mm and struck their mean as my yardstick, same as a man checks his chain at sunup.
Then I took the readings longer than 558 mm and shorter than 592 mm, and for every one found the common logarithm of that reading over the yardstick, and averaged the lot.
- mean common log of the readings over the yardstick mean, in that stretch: 0.002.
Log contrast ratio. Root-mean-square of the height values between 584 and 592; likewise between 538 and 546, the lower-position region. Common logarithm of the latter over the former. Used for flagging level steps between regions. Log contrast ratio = 0.120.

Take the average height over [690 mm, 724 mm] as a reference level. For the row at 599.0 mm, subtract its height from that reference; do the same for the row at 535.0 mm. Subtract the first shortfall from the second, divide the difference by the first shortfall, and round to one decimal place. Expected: -3.0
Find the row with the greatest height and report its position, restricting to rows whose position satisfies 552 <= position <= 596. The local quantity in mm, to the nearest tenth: 553.0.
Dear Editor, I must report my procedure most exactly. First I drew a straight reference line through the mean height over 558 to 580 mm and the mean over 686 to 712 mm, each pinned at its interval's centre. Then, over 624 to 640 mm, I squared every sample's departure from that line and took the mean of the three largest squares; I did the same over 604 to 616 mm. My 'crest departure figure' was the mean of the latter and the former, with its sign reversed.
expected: -3571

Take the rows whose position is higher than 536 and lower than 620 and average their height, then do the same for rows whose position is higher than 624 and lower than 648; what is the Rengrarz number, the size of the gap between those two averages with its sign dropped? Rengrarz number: 73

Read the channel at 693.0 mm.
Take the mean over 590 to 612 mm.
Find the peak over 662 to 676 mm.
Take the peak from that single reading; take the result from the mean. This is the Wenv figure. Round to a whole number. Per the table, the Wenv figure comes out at 442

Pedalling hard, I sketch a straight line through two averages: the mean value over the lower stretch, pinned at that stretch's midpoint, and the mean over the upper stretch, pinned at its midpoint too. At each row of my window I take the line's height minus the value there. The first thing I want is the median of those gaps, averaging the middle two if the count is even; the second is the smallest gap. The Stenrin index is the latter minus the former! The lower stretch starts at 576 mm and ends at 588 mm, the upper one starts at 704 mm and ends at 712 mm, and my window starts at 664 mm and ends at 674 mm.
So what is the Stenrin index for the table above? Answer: -8.2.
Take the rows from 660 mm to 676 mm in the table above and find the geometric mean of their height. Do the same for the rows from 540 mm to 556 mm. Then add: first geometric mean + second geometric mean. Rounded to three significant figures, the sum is 981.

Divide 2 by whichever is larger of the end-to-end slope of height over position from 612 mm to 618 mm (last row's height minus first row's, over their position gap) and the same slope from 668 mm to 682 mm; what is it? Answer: 1.4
